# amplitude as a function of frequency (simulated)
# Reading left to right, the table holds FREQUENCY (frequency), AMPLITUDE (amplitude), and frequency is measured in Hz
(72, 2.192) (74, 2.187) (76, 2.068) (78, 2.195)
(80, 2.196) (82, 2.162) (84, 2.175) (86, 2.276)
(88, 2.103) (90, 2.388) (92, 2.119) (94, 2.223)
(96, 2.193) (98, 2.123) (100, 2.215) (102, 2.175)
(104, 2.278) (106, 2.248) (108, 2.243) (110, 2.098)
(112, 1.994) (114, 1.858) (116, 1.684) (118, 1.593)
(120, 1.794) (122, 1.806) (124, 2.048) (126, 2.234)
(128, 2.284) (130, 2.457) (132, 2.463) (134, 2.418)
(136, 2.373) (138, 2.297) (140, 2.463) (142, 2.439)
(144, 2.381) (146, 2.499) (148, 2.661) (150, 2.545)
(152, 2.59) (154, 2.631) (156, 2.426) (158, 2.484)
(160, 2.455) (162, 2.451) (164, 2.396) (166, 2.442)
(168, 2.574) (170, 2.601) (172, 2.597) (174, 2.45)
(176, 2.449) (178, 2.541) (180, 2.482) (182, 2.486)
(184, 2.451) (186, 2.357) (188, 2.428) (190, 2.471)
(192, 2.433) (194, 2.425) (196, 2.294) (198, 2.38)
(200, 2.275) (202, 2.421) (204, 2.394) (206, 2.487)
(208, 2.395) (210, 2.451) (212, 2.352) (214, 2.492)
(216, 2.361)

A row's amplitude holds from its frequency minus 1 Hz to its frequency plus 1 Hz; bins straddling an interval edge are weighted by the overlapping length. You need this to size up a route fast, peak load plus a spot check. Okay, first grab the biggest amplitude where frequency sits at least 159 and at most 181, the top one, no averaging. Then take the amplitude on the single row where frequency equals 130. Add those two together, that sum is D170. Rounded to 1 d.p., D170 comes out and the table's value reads 5.1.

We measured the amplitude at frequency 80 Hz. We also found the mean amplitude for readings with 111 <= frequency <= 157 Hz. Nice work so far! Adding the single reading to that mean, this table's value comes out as 4.45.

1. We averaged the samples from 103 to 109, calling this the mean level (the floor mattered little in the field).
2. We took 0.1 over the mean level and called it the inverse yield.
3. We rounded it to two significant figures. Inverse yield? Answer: 0.044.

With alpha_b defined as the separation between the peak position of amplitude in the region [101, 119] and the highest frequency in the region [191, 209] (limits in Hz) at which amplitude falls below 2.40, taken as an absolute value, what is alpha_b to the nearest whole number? 104 Hz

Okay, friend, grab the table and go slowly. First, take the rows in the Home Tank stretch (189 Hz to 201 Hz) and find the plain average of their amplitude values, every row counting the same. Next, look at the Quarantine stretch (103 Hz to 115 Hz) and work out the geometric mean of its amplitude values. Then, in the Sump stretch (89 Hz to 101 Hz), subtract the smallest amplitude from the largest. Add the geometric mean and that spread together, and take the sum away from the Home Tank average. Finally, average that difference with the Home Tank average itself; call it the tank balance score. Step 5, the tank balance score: 1.2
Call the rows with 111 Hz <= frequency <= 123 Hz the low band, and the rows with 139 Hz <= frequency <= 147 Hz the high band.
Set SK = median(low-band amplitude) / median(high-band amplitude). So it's 0.73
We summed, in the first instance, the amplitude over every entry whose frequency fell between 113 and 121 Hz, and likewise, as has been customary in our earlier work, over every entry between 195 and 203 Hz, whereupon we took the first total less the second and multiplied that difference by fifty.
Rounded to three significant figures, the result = -122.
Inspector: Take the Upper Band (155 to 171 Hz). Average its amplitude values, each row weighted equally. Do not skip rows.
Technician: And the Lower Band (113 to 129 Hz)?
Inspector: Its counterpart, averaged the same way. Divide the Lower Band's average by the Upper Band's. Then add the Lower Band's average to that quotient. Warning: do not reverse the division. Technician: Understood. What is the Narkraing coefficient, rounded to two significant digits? 2.7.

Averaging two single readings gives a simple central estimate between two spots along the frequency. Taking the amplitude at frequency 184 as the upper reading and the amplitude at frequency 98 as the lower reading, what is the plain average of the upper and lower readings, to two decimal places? 2.29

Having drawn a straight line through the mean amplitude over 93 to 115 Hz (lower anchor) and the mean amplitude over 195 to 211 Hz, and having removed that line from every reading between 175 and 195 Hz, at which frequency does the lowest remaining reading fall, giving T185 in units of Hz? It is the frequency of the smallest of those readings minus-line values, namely 186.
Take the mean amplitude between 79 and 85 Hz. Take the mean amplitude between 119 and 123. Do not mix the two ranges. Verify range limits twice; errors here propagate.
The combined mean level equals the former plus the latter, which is 3.98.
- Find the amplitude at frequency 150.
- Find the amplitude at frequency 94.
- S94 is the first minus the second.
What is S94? 0.32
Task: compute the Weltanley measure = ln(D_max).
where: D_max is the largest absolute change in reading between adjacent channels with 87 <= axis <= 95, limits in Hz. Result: -1.3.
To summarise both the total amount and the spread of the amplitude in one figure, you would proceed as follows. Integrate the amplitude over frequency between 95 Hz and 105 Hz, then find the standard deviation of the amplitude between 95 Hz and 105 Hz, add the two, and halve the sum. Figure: 11.0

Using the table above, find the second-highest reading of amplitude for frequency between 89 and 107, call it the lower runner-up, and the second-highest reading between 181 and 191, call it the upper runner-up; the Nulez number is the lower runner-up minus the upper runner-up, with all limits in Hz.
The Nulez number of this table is -0.2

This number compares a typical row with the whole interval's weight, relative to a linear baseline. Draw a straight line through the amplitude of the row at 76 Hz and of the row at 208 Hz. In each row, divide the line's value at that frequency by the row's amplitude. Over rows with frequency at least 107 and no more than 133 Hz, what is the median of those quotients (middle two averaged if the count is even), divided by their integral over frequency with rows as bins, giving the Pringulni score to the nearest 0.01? 0.04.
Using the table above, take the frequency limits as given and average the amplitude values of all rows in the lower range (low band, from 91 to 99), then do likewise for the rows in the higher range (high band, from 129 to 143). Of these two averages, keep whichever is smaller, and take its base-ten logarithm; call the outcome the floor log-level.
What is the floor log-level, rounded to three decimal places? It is 0.335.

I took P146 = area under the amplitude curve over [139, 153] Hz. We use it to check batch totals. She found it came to 35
